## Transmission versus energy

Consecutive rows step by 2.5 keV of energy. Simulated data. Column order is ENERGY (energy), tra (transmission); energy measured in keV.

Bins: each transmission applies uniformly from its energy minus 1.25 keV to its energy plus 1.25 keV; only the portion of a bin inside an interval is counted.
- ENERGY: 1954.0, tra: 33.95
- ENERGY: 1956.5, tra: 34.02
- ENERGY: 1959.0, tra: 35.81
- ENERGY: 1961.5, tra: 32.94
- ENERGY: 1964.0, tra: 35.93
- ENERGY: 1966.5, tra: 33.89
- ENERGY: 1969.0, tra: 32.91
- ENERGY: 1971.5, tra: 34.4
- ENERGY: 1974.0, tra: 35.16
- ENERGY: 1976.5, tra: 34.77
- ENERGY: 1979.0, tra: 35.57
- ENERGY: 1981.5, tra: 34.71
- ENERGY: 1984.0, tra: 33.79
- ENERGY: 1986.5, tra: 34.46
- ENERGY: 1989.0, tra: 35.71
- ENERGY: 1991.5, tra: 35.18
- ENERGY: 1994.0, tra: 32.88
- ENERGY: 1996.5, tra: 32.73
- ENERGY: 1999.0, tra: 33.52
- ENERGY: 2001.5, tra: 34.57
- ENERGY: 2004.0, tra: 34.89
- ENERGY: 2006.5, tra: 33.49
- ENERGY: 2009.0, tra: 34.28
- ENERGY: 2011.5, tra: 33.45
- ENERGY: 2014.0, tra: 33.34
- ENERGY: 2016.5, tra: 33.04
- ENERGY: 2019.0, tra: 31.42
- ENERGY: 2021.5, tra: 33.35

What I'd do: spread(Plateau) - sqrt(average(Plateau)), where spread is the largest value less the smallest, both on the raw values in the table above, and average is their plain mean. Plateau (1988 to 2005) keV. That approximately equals -2.87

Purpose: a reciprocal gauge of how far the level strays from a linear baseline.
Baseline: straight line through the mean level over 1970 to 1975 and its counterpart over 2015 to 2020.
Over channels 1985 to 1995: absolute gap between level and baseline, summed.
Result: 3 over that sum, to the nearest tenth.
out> 0.7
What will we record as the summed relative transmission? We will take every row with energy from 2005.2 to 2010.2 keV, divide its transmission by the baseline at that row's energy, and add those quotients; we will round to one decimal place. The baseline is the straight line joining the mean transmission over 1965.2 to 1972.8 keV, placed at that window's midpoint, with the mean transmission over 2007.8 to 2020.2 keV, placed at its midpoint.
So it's 2.0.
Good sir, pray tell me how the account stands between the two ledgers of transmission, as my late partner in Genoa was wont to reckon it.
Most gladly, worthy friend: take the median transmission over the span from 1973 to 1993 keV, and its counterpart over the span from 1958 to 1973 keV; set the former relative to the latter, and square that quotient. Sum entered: 1.05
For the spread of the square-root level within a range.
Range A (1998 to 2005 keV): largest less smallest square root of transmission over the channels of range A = 0.12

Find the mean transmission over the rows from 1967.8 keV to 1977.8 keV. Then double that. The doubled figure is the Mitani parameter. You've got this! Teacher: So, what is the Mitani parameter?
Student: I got 68.6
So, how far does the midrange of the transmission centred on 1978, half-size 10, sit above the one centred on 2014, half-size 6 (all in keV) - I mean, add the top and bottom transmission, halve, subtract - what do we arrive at 1.4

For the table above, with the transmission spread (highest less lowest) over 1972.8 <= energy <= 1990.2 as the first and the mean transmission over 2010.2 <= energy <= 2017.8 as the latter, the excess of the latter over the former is 31.4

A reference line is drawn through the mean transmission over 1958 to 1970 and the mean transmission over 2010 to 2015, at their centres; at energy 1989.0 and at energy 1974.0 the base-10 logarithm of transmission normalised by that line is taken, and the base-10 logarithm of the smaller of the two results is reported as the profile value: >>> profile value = -1.88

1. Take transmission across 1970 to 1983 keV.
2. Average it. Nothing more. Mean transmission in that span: 34.9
